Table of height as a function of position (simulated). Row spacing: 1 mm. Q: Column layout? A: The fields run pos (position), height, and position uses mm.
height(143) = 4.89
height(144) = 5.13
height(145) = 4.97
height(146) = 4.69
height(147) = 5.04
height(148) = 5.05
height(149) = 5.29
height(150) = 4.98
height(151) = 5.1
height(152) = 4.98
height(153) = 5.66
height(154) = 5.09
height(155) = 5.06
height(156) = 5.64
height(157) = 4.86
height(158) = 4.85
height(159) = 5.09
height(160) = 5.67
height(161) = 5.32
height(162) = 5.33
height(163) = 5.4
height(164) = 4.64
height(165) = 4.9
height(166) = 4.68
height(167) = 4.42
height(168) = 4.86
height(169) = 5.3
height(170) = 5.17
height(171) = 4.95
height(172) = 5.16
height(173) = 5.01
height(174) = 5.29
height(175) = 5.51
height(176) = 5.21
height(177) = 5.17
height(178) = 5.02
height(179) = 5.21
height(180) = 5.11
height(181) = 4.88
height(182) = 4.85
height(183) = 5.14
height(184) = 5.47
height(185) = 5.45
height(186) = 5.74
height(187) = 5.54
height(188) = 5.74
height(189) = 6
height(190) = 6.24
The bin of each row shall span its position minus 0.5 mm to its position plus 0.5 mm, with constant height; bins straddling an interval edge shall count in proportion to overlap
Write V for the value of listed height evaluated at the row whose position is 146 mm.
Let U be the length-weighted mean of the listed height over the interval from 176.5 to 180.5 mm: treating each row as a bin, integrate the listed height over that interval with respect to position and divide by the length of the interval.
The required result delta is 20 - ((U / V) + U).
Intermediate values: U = 5.13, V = 4.69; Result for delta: 13.8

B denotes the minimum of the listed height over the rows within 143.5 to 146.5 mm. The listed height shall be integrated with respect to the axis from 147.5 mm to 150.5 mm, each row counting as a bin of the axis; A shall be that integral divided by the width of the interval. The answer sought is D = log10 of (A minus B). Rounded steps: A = 5.11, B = 4.69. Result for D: -0.38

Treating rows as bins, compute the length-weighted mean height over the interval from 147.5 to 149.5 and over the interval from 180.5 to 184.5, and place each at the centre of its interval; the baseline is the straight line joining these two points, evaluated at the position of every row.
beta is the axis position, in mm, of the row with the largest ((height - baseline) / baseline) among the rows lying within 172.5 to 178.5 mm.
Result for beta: 175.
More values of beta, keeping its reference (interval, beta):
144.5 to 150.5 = 149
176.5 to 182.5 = 179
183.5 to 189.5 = 189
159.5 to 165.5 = 160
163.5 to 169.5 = 169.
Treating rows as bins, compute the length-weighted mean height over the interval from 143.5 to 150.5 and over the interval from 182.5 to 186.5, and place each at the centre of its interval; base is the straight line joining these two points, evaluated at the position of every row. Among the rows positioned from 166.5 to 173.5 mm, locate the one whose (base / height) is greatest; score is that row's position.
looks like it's 167 mm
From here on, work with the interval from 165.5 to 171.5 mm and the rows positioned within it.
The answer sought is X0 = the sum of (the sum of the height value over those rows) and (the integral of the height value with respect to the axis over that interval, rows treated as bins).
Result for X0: 59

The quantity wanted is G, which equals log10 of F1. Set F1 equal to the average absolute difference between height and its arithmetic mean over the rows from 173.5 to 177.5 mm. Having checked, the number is -0.97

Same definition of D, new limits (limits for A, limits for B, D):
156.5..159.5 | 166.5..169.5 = -0.29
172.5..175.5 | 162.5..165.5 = -0.20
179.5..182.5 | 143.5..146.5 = -0.59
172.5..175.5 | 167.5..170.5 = -0.39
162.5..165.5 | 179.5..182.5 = -0.89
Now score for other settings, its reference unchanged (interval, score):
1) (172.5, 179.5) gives 178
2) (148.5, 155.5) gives 152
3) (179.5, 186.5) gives 182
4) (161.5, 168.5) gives 167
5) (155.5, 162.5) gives 158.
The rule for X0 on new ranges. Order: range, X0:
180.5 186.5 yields 63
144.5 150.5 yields 60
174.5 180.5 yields 62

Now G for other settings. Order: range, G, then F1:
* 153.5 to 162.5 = -0.61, 0.25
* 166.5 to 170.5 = -0.53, 0.30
